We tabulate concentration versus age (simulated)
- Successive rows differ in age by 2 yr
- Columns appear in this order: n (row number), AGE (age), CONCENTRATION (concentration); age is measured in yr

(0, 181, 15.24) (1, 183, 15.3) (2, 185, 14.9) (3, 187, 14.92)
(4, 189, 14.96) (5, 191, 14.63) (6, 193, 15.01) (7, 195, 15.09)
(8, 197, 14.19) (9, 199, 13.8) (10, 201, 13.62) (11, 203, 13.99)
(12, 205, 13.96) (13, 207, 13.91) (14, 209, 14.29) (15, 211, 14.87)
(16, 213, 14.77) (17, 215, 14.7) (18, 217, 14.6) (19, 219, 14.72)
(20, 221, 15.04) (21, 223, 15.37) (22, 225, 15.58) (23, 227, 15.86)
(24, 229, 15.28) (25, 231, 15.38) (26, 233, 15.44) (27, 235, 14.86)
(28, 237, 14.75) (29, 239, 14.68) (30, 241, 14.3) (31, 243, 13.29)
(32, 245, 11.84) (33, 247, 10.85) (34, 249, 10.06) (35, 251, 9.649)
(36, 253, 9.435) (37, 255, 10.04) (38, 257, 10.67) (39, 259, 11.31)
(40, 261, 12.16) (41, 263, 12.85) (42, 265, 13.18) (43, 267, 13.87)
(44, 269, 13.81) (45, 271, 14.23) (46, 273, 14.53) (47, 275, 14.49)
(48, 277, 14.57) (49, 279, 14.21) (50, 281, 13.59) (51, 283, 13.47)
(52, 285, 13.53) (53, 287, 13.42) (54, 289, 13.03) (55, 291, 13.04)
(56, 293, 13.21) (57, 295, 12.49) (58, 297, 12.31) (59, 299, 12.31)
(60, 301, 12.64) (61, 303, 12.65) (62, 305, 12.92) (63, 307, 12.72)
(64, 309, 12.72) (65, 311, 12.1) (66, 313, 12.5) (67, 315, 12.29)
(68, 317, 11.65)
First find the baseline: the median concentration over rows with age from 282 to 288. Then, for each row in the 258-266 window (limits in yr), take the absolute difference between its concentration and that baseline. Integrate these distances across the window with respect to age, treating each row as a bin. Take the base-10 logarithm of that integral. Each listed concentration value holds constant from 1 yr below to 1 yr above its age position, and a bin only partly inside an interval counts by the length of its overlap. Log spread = 0.94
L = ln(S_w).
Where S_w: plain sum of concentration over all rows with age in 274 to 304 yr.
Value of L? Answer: 5.29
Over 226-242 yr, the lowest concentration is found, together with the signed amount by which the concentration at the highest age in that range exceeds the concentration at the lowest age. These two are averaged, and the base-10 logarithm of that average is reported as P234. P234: 0.804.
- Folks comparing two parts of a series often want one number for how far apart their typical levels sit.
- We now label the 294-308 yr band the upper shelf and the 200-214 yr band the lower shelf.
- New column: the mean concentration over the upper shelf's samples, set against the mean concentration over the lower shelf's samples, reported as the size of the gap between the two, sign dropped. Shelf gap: 1.6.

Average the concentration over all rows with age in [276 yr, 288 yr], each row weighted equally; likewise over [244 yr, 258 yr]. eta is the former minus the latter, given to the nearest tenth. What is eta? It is 3.4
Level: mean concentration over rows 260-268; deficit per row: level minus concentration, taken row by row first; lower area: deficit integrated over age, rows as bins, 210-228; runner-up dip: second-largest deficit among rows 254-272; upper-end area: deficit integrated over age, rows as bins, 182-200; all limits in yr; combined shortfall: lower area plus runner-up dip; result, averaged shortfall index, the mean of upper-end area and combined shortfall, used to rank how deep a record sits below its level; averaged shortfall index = -33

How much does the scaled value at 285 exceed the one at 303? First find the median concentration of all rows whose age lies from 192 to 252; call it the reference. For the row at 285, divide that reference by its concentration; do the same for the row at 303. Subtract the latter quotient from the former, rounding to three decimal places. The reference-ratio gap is -0.076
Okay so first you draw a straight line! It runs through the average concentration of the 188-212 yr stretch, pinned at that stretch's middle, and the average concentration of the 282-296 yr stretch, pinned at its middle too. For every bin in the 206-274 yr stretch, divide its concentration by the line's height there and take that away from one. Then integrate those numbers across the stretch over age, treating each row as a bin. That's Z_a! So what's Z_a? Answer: 1.5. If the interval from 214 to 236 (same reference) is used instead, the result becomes -1.8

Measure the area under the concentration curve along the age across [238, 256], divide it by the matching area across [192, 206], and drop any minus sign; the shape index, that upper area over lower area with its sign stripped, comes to 1.0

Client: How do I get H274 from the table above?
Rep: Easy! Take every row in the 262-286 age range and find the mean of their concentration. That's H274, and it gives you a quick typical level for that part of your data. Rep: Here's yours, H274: 13.9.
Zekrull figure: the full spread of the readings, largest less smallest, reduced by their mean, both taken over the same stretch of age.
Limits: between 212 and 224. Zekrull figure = -14.1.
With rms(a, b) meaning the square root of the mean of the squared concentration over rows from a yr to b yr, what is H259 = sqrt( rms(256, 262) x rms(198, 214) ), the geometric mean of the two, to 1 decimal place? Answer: 12.7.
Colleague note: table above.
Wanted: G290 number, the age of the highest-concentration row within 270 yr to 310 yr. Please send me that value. 277 yr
